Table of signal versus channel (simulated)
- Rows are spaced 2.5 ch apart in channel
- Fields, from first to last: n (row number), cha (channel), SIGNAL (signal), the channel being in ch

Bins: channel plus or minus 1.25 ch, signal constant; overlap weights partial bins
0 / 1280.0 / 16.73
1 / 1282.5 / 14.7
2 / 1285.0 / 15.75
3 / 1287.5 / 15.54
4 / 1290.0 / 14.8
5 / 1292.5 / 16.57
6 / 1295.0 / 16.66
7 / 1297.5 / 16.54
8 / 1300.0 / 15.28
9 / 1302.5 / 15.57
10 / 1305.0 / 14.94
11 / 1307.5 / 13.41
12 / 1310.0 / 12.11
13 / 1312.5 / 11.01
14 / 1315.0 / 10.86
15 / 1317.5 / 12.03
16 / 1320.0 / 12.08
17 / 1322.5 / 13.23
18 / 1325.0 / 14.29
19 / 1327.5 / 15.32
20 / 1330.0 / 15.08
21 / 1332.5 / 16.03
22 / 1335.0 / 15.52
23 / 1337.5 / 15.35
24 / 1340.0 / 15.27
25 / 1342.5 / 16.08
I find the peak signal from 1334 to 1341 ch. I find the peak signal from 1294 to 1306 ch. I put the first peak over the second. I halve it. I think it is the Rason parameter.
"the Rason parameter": 0.47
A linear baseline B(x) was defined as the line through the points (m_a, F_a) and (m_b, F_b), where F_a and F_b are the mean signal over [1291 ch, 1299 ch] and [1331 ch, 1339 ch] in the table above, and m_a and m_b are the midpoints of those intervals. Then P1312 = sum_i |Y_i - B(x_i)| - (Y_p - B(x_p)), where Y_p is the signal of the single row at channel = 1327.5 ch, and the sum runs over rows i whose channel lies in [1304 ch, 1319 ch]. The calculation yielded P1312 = 23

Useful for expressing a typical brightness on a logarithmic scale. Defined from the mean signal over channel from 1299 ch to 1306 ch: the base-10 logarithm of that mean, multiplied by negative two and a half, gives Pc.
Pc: -2.96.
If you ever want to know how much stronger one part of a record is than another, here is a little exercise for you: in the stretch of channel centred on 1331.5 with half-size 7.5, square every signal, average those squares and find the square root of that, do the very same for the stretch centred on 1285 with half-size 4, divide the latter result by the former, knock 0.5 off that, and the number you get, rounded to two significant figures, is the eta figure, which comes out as 0.50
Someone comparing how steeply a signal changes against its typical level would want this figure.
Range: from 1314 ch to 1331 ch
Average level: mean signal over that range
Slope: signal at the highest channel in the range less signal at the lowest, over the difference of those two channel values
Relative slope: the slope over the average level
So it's 0.021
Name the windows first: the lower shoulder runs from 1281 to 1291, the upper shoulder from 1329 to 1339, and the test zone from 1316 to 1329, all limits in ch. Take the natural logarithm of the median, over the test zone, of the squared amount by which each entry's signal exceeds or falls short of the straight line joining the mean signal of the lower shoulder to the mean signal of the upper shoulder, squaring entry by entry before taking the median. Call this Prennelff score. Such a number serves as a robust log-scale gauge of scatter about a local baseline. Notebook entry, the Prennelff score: 1.6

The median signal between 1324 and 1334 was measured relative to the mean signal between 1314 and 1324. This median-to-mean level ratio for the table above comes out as 1.3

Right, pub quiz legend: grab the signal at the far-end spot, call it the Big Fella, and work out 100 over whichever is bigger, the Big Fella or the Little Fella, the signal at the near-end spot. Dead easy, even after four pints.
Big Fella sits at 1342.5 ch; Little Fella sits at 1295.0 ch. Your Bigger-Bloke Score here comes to 6.0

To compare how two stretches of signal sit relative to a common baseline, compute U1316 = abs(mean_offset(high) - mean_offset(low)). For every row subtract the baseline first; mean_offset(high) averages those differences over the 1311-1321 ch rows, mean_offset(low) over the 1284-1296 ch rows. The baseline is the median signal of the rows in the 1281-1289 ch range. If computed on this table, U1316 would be 4.4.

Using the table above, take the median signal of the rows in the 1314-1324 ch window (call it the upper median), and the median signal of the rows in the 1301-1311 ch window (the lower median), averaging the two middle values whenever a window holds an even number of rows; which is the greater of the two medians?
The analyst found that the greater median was 14.2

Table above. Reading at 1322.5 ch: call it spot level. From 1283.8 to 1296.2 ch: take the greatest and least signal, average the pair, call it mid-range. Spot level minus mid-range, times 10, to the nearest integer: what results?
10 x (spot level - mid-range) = -25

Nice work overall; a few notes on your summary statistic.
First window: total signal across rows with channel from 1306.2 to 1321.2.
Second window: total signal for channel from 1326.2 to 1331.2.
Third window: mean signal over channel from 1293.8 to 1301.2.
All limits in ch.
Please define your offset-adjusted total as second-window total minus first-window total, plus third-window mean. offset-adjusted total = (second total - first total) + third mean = -25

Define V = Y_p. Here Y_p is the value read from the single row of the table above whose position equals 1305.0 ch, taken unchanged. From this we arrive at 14.94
